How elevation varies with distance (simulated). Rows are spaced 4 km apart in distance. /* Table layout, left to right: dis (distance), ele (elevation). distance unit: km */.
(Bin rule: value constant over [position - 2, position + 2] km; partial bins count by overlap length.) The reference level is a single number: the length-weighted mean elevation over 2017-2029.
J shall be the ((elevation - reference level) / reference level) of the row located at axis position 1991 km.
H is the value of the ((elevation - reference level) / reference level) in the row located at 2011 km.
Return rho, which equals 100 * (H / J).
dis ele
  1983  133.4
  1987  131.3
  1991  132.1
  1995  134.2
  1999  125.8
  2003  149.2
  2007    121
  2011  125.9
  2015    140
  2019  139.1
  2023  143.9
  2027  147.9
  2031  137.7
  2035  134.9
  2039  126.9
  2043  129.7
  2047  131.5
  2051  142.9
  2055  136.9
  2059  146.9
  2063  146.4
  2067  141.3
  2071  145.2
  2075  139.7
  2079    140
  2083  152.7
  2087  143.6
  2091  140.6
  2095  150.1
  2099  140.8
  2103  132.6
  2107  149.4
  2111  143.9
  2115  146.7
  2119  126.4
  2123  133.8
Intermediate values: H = -0.123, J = -0.080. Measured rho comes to 154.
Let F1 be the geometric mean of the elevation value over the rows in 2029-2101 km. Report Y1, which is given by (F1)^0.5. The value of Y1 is 11.8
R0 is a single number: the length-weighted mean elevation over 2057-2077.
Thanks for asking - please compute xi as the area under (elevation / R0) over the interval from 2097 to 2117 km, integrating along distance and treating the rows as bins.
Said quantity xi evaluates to 19.8 km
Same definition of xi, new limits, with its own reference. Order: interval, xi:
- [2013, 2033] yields 19.7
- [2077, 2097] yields 20.2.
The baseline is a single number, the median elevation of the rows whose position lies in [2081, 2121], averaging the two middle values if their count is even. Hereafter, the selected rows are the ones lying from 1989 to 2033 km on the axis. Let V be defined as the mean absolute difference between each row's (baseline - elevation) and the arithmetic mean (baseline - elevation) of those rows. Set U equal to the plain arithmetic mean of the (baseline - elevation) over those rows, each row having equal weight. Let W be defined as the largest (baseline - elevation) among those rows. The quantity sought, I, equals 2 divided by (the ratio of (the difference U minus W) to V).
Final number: -1.00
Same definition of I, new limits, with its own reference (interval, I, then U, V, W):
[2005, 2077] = -0.76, 6.1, 6.3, 23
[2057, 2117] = -0.69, -0.2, 3.9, 11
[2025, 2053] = -1.31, 7.8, 5.9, 17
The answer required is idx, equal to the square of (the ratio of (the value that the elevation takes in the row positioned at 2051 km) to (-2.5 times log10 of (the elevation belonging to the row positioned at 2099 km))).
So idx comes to 708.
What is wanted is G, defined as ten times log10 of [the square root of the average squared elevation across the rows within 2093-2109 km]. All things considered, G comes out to 21.6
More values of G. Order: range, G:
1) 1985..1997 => 21.2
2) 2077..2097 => 21.6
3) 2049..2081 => 21.5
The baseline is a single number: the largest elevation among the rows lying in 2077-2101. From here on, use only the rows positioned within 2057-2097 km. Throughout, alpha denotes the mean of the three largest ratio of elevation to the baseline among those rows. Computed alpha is 0.98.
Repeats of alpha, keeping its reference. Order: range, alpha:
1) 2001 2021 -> 0.93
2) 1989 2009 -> 0.91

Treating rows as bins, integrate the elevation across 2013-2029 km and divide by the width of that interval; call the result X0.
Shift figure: 143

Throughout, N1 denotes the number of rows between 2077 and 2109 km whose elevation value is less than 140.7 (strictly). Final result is 3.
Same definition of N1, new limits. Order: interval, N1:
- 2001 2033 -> 5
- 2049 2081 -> 3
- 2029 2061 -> 6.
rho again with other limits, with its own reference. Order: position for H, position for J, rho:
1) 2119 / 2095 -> -266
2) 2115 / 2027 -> 72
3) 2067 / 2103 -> 21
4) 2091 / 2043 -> 22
